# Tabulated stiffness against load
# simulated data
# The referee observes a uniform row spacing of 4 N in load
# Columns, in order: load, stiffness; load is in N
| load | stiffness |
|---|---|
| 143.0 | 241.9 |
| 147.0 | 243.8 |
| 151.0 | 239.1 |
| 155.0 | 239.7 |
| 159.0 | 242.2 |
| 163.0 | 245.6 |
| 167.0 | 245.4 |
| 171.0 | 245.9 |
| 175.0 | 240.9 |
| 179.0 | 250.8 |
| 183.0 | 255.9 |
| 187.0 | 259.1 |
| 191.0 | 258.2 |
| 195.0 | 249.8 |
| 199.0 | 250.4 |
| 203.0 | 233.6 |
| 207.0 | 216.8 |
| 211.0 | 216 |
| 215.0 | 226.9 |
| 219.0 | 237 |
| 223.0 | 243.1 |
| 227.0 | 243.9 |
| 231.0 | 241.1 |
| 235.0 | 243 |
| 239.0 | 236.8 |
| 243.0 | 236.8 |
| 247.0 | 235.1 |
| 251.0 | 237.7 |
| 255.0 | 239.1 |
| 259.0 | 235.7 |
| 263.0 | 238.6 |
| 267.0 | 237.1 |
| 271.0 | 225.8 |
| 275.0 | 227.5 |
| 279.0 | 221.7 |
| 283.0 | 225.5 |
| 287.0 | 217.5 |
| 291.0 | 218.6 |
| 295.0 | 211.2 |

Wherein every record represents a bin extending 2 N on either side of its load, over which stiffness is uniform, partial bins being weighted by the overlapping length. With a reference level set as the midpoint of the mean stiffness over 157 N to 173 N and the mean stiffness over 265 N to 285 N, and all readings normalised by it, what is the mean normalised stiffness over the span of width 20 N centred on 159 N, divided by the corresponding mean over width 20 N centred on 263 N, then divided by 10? 0.103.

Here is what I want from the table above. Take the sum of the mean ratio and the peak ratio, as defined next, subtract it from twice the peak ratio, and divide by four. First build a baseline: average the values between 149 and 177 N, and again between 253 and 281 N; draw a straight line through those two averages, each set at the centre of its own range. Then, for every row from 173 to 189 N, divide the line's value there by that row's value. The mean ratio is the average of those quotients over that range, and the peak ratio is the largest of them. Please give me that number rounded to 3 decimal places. 0.011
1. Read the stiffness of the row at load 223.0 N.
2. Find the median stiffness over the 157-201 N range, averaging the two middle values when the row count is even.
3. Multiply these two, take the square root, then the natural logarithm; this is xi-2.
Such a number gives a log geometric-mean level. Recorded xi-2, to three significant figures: 5.51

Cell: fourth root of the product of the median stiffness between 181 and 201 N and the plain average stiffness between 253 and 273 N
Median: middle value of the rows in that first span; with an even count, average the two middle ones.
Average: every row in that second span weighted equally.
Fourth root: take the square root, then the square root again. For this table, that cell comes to 15.7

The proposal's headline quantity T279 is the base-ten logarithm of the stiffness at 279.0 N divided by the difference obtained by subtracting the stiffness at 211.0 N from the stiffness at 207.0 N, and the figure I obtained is 2.44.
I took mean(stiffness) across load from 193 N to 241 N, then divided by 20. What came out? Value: 11.8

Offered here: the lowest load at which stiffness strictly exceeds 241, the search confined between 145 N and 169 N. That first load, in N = 147.0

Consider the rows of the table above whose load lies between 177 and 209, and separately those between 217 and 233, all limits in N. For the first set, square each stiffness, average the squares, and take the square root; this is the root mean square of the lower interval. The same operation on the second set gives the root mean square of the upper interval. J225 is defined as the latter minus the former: -5.9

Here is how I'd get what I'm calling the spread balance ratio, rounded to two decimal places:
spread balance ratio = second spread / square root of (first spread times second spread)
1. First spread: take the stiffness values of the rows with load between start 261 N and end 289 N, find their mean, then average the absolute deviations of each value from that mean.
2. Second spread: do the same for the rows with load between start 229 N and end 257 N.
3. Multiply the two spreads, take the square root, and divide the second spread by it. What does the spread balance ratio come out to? 0.61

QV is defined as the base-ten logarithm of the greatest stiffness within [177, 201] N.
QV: 2.413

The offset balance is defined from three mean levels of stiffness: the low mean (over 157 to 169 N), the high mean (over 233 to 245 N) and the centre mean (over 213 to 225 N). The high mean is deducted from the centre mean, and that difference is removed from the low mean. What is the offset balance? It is 248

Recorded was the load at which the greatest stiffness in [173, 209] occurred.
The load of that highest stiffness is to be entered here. 187.0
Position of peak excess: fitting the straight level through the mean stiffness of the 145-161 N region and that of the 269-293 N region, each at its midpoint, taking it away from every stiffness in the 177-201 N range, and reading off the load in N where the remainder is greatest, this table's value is 187.0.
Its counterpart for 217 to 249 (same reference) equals 235.0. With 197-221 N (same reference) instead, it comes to 199.0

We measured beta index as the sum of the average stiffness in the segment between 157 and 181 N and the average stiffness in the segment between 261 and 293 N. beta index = 472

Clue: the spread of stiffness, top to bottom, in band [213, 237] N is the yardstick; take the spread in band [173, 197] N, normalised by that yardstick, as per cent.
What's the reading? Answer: 107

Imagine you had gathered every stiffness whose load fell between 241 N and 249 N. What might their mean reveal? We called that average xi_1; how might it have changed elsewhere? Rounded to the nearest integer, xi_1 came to 236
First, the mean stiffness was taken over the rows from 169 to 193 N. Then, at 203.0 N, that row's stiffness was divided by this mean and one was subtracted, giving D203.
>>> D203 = -0.07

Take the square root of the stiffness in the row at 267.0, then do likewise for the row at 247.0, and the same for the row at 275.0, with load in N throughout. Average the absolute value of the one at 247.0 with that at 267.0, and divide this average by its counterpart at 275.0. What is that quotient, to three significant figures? 1.02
